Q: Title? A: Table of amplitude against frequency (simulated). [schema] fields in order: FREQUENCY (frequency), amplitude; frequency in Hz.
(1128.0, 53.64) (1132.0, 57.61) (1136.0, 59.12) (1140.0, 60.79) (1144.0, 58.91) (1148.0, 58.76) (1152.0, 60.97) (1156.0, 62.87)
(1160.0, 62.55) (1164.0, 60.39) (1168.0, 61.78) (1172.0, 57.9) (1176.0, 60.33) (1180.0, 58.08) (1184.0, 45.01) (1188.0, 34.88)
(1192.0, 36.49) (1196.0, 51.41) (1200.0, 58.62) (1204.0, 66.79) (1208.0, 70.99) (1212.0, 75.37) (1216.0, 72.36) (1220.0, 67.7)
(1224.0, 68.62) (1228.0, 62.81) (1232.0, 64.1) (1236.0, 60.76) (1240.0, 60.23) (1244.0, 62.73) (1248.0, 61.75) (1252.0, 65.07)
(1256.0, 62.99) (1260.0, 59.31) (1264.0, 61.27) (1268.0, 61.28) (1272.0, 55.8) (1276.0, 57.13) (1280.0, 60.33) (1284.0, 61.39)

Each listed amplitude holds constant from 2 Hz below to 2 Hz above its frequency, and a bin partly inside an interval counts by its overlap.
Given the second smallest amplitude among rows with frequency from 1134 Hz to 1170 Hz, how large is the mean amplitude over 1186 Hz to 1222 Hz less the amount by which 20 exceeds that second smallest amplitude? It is 98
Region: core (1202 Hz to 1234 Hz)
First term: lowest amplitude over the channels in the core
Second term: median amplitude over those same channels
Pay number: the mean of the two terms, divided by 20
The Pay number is 3.3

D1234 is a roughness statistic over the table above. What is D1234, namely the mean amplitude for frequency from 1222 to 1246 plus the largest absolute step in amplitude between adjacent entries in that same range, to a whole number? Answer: 69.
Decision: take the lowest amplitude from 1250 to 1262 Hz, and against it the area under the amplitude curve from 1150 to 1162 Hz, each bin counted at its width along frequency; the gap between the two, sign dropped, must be 686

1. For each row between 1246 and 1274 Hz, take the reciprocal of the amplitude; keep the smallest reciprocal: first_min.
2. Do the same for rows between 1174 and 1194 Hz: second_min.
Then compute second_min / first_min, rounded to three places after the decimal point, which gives 1.079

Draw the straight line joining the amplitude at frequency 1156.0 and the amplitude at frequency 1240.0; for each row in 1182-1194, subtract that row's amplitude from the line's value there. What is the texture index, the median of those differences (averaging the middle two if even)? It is 25.2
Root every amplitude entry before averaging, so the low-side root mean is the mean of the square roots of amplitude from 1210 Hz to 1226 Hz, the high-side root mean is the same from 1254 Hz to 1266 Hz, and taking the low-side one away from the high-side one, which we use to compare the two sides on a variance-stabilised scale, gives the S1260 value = -0.6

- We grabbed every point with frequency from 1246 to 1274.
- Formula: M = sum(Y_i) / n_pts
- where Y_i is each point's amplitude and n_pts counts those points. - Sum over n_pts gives 61.1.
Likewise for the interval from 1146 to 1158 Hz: 60.9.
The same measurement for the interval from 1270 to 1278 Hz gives 56.5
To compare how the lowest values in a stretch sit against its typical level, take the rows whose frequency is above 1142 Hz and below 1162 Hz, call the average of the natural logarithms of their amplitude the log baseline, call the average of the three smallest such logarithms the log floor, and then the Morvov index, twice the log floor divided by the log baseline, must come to 1.99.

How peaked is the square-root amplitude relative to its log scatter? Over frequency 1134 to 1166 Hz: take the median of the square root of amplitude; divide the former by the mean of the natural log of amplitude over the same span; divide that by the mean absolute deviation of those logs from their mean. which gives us 92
